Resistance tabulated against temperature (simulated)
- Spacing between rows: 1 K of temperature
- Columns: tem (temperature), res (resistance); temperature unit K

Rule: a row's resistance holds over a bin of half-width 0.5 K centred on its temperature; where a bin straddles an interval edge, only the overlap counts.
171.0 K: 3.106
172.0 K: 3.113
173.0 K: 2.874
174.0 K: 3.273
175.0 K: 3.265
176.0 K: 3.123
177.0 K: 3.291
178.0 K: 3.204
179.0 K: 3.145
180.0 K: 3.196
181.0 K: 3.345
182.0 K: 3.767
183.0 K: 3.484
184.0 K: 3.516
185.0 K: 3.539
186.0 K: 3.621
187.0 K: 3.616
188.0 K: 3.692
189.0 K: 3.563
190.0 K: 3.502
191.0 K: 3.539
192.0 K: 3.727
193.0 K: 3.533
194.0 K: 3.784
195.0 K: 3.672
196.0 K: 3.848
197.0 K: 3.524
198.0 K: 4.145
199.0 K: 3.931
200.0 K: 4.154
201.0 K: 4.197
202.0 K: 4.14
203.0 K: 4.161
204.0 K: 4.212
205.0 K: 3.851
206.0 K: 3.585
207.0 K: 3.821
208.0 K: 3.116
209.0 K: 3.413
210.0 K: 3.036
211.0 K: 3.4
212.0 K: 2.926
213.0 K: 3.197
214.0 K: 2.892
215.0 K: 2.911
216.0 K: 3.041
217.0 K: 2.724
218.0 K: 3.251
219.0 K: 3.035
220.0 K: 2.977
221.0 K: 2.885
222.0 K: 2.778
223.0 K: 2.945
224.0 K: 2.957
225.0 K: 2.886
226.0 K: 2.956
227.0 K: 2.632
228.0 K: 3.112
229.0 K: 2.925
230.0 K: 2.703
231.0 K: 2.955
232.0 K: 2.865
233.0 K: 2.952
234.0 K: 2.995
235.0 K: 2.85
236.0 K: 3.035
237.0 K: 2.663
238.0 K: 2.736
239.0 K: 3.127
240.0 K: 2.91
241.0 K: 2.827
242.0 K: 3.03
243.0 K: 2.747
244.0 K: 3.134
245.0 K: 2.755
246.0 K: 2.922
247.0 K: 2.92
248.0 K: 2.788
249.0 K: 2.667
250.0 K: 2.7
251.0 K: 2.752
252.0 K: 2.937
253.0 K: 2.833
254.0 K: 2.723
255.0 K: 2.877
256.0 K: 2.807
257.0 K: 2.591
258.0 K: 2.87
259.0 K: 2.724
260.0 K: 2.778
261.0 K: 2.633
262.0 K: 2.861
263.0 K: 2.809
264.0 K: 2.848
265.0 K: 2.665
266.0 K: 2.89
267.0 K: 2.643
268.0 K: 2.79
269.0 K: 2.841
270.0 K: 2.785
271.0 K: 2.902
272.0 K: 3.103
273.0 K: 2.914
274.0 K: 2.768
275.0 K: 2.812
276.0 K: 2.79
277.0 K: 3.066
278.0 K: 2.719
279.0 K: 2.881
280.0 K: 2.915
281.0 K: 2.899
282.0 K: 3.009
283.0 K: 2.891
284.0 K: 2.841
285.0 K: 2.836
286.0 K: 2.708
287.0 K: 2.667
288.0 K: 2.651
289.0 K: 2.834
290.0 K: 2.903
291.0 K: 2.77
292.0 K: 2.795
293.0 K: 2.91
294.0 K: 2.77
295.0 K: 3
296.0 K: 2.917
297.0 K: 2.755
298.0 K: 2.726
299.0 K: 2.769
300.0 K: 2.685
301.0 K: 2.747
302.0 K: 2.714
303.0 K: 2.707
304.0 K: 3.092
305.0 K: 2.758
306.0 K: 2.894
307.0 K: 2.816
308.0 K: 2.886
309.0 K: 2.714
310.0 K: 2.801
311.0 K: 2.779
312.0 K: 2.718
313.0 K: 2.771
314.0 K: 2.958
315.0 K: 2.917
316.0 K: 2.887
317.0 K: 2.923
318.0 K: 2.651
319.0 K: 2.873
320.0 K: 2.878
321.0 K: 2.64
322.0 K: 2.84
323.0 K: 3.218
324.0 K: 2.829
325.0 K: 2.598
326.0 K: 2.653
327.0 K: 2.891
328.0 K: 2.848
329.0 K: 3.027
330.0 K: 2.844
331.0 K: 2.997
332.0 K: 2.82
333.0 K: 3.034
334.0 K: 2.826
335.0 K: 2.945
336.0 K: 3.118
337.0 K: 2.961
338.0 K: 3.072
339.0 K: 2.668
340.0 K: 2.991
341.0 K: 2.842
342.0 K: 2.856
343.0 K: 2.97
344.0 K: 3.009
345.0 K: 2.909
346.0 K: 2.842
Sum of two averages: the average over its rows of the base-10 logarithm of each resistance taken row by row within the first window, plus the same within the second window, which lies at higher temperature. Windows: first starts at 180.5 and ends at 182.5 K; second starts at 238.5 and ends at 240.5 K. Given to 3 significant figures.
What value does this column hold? 1.03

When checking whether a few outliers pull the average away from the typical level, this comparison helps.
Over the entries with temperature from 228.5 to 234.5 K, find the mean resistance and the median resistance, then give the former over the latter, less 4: -3.01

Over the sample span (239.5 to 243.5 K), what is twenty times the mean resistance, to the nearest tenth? 57.6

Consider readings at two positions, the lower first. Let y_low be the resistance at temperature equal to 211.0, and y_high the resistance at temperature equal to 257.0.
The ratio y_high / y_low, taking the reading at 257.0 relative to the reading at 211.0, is 0.76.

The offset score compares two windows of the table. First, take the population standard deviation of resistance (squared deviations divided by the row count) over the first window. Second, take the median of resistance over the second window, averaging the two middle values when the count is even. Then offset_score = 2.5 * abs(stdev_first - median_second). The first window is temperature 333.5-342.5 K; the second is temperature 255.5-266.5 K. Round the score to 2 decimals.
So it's 6.69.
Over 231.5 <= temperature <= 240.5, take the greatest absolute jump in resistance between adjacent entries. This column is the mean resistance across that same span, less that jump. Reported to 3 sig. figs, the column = 2.51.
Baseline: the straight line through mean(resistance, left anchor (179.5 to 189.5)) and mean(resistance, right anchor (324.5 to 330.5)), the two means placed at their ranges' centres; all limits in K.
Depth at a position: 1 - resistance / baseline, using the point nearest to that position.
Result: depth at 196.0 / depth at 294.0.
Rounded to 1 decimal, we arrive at -1.5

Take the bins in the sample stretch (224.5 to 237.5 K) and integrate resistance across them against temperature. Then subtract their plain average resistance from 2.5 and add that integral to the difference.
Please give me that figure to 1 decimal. 37.1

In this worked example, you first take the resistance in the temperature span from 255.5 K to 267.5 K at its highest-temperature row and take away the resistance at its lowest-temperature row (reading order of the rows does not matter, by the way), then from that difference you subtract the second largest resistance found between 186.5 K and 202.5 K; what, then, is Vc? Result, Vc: -4.3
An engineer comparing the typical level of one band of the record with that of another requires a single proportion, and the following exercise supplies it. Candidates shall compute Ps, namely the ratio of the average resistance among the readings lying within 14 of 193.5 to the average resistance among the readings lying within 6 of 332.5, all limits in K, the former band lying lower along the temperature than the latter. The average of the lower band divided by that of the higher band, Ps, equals 1.27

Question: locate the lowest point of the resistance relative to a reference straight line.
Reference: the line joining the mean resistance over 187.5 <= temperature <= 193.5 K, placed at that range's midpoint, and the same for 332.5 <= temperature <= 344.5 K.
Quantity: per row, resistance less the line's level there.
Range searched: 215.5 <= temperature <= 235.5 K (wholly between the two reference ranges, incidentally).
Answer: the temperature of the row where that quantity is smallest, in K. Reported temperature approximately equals 227.0 K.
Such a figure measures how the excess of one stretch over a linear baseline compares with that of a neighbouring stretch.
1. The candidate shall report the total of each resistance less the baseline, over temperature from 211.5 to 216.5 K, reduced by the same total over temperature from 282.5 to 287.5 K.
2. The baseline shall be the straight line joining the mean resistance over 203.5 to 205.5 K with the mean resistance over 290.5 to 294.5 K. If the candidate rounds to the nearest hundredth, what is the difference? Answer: -3.90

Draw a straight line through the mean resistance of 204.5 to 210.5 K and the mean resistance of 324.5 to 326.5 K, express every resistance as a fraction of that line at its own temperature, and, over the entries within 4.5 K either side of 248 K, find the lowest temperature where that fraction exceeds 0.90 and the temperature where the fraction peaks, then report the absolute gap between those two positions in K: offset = 0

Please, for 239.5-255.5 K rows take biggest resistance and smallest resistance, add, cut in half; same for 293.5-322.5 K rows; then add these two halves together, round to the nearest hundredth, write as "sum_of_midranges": 5.77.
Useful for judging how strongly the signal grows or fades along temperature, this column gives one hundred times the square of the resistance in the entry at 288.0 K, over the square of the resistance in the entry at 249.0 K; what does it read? 99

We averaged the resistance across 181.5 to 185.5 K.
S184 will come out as 3.58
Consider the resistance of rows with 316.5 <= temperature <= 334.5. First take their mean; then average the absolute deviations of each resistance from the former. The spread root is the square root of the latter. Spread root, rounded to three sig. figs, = 0.333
